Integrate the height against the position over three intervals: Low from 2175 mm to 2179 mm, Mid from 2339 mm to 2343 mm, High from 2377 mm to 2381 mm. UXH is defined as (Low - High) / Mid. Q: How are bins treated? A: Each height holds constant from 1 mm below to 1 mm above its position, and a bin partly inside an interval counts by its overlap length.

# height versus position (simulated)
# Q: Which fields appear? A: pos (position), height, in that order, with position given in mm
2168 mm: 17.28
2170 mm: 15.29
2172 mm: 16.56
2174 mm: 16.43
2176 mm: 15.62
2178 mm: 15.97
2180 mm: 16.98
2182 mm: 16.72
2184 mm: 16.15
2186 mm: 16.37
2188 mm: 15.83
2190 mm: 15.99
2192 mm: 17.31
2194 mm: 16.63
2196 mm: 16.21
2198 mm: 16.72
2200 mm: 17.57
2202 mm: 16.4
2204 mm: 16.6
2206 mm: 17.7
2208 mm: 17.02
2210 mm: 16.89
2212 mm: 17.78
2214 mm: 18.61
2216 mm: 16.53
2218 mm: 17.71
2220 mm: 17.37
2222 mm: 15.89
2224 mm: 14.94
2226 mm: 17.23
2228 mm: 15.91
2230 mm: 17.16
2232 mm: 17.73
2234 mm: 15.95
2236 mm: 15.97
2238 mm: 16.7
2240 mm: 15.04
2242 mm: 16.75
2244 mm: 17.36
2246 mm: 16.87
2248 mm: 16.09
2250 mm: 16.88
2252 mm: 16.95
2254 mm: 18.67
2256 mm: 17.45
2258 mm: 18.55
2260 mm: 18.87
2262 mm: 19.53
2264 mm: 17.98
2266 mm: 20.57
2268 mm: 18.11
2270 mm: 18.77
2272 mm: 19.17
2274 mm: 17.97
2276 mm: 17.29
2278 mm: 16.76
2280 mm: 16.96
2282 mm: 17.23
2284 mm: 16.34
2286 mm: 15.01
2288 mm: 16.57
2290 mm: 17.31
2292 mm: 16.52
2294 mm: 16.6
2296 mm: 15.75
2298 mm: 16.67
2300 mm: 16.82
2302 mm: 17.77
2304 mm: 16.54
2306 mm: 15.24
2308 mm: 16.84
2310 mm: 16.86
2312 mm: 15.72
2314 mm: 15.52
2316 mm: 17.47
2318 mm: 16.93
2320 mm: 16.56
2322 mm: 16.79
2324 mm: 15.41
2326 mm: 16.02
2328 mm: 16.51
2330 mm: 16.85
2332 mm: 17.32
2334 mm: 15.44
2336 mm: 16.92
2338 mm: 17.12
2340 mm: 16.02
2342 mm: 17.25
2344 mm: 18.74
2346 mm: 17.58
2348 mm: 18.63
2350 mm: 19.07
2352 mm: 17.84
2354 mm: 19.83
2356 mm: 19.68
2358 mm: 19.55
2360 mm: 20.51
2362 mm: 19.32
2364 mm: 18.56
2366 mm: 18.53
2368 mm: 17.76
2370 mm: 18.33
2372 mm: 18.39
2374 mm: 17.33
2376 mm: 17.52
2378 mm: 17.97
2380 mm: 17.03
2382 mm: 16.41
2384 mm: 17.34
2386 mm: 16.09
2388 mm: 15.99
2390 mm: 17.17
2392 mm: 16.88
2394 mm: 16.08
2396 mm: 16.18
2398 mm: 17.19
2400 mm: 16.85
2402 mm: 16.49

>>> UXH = -0.10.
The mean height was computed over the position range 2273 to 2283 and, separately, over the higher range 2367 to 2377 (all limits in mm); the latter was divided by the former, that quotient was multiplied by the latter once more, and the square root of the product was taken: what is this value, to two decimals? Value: 4.30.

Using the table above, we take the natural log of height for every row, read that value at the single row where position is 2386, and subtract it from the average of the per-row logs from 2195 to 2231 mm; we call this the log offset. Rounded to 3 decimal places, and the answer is 0.048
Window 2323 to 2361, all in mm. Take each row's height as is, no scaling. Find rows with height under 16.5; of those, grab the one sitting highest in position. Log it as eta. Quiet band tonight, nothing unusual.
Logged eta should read 2340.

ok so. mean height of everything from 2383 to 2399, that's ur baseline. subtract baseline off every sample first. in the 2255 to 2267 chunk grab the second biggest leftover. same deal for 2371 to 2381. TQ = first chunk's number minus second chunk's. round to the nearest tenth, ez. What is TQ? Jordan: 1.6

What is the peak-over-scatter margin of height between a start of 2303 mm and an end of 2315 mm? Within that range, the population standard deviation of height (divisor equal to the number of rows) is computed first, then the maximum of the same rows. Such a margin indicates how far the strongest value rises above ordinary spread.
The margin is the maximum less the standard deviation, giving 16.2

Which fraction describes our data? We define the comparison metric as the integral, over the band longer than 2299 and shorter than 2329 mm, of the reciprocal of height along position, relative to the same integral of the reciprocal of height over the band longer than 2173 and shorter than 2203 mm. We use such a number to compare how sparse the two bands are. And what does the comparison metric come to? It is 1.00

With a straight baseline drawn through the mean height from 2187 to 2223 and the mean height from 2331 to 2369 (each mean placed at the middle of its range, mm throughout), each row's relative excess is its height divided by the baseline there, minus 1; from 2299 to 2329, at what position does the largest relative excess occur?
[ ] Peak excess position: 2302 mm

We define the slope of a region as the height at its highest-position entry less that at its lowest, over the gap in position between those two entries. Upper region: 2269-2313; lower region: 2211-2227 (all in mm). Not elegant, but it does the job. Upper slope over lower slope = 1.8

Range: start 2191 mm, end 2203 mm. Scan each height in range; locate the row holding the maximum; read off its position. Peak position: 2200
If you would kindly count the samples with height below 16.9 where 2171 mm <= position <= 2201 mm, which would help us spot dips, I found 12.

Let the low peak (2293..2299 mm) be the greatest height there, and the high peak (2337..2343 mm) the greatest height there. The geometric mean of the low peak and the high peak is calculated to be 17.0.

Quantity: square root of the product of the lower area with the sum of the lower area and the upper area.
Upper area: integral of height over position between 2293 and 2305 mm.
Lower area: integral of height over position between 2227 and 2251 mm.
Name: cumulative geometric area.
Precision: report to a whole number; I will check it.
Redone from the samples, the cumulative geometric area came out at 487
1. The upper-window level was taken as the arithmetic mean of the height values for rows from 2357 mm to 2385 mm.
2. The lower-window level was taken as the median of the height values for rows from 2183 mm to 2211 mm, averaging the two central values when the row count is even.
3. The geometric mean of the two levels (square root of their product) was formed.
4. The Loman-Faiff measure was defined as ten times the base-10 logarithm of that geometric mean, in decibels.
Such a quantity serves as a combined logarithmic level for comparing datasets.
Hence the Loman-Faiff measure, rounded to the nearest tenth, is 12.4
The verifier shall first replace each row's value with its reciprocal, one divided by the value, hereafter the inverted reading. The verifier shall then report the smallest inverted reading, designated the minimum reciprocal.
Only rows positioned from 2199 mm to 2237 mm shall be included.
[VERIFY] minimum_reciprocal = 0.054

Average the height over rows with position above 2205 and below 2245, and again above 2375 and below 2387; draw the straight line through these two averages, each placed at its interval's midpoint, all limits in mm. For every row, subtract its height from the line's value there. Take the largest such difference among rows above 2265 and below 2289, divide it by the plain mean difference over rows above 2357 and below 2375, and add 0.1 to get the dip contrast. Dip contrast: -1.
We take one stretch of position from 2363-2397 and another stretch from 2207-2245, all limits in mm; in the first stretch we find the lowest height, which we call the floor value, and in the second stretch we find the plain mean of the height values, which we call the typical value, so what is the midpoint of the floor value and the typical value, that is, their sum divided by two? 16.38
